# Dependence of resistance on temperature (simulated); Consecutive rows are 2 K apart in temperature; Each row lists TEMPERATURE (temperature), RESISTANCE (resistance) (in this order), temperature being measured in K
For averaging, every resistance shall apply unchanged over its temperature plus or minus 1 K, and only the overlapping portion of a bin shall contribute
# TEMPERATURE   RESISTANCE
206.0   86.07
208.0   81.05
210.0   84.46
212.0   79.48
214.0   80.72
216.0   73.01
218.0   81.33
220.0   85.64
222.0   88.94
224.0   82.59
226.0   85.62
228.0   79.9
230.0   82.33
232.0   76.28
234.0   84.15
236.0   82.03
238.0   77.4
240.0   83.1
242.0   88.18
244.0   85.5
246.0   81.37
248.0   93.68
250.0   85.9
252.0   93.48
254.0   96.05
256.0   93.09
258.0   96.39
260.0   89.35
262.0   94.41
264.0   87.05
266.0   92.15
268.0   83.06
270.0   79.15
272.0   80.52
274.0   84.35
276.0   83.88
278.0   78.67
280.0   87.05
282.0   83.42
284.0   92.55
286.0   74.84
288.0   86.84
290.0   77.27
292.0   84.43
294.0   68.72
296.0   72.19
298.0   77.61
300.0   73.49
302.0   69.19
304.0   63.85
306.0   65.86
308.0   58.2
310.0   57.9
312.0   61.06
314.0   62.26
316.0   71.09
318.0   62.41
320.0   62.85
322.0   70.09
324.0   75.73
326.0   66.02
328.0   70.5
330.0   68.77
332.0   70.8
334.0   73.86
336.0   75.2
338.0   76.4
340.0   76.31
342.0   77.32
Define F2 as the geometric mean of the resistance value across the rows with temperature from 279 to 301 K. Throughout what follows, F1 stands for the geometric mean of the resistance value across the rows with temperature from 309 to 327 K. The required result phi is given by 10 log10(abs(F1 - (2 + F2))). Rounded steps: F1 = 65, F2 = 80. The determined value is 12.1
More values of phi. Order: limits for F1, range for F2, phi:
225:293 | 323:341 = 10.3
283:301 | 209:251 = 8.1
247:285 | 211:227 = 5.9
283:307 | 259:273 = 11.2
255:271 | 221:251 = 5.4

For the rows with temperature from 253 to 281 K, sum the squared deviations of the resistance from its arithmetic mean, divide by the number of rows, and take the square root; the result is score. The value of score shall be 6.0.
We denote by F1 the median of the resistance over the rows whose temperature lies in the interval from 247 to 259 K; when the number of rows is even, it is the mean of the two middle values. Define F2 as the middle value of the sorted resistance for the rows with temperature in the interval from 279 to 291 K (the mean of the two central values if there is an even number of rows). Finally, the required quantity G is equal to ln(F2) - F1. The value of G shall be -89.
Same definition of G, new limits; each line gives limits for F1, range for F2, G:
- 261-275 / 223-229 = -80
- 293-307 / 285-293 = -65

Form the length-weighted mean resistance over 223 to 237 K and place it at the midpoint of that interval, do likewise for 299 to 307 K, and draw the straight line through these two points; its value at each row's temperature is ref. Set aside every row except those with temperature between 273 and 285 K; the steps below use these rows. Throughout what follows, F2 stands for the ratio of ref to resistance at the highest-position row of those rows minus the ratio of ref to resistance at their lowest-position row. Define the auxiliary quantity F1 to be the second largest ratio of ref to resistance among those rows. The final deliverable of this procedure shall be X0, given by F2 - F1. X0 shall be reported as -0.97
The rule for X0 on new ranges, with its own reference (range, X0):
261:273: -0.80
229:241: -1.07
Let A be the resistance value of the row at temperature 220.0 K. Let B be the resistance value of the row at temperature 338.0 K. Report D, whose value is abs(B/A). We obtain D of 0.89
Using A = 85.64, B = 76.4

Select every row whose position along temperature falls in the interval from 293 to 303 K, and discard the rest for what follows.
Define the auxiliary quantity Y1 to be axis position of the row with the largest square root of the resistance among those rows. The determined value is 298.0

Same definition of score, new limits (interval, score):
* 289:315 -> 7.8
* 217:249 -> 4.2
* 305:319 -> 4.3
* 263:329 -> 9.8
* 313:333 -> 4.3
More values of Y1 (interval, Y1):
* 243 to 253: 248.0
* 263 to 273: 266.0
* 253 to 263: 258.0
